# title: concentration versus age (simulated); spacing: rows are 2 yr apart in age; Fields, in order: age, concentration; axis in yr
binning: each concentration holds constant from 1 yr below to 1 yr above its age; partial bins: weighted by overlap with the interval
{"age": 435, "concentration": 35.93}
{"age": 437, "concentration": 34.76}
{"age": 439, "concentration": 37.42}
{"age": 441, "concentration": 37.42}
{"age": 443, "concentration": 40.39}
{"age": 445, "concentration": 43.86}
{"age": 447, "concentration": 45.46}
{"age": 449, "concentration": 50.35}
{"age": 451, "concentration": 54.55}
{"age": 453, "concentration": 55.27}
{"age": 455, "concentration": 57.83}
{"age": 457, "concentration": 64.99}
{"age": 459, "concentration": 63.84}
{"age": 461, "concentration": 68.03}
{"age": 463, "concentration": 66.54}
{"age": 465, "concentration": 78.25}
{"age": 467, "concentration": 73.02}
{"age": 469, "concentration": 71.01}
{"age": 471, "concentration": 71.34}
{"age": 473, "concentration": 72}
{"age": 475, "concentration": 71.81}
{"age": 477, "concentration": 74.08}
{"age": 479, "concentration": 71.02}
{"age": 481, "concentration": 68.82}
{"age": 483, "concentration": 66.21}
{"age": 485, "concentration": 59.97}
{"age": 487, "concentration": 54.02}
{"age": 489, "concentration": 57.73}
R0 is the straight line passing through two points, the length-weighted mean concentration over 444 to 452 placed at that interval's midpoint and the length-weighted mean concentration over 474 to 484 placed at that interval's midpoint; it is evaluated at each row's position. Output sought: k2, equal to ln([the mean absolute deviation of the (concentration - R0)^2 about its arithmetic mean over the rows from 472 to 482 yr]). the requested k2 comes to 2.3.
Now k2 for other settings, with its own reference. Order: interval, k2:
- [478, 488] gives 5.1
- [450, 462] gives 3.6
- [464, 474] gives 4.4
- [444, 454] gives 1.4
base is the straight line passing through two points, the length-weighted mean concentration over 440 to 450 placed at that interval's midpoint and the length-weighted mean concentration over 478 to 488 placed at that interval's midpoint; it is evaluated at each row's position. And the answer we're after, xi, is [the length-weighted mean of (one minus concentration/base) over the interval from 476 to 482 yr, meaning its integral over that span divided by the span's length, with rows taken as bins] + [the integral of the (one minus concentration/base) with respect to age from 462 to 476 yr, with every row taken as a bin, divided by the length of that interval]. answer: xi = -0.43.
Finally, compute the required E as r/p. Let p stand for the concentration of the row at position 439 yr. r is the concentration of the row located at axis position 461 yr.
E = 1.8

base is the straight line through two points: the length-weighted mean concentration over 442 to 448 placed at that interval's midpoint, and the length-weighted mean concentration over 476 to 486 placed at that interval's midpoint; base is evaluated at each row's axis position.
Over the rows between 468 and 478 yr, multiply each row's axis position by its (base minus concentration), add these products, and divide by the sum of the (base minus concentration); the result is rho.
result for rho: 472.7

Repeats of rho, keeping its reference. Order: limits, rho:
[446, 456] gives 452.2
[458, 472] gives 464.9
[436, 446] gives 439.3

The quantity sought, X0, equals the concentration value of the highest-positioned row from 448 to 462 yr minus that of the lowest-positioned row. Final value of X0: 18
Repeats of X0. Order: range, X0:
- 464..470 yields -7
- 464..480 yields -7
